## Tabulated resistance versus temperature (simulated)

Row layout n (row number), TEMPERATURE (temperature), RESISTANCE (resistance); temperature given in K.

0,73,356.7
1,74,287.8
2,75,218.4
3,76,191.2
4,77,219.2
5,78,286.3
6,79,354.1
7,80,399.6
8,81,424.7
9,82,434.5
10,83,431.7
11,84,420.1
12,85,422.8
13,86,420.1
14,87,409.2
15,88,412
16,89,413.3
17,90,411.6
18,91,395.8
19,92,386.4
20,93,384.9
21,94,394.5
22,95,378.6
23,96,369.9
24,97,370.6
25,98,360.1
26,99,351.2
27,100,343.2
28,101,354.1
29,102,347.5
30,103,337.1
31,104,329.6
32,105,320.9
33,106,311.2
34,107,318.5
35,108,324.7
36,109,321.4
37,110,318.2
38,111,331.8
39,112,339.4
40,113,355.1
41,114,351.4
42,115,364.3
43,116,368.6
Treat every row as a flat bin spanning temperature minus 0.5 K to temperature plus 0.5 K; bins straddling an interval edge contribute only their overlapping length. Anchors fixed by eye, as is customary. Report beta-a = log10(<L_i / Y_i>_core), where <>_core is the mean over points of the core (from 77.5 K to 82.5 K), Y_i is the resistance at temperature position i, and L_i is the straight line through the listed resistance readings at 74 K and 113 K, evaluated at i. -0.10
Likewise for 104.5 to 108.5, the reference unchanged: 0.03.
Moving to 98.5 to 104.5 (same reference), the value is -0.01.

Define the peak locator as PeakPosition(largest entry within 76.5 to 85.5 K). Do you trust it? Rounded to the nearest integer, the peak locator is 82 K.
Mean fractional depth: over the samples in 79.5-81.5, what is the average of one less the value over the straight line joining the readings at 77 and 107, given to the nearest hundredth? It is -0.79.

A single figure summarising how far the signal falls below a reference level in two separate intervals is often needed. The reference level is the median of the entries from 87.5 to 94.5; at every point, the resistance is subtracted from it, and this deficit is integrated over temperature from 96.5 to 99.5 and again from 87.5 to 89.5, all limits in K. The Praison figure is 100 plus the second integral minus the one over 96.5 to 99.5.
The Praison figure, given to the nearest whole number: -39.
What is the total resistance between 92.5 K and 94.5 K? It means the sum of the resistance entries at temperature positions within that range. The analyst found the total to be 779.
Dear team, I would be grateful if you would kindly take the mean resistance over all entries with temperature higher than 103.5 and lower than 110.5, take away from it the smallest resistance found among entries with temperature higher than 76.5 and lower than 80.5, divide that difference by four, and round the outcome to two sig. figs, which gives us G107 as 25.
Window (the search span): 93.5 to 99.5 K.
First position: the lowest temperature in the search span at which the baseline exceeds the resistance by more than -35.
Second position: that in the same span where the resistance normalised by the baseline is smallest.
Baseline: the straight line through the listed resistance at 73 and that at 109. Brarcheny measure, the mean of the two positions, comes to 98.5 K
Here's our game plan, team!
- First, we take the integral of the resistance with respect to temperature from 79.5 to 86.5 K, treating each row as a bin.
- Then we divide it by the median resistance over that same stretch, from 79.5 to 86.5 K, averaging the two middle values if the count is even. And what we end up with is 7.0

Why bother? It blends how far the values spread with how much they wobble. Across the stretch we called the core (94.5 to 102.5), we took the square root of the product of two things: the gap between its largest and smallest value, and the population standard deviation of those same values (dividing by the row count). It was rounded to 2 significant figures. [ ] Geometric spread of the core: 20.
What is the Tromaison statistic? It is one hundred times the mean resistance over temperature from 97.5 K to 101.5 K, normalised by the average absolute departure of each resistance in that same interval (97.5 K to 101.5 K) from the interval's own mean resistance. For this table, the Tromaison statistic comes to 7114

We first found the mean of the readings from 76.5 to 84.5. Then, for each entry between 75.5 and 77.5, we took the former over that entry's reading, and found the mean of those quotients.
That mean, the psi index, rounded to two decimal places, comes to 1.82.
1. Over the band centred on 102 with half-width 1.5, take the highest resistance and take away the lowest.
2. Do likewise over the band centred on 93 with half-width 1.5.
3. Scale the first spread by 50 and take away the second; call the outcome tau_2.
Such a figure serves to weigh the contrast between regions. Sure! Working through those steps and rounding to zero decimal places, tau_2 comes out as 840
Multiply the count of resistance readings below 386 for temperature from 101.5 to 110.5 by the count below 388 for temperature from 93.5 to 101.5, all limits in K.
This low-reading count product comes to 63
